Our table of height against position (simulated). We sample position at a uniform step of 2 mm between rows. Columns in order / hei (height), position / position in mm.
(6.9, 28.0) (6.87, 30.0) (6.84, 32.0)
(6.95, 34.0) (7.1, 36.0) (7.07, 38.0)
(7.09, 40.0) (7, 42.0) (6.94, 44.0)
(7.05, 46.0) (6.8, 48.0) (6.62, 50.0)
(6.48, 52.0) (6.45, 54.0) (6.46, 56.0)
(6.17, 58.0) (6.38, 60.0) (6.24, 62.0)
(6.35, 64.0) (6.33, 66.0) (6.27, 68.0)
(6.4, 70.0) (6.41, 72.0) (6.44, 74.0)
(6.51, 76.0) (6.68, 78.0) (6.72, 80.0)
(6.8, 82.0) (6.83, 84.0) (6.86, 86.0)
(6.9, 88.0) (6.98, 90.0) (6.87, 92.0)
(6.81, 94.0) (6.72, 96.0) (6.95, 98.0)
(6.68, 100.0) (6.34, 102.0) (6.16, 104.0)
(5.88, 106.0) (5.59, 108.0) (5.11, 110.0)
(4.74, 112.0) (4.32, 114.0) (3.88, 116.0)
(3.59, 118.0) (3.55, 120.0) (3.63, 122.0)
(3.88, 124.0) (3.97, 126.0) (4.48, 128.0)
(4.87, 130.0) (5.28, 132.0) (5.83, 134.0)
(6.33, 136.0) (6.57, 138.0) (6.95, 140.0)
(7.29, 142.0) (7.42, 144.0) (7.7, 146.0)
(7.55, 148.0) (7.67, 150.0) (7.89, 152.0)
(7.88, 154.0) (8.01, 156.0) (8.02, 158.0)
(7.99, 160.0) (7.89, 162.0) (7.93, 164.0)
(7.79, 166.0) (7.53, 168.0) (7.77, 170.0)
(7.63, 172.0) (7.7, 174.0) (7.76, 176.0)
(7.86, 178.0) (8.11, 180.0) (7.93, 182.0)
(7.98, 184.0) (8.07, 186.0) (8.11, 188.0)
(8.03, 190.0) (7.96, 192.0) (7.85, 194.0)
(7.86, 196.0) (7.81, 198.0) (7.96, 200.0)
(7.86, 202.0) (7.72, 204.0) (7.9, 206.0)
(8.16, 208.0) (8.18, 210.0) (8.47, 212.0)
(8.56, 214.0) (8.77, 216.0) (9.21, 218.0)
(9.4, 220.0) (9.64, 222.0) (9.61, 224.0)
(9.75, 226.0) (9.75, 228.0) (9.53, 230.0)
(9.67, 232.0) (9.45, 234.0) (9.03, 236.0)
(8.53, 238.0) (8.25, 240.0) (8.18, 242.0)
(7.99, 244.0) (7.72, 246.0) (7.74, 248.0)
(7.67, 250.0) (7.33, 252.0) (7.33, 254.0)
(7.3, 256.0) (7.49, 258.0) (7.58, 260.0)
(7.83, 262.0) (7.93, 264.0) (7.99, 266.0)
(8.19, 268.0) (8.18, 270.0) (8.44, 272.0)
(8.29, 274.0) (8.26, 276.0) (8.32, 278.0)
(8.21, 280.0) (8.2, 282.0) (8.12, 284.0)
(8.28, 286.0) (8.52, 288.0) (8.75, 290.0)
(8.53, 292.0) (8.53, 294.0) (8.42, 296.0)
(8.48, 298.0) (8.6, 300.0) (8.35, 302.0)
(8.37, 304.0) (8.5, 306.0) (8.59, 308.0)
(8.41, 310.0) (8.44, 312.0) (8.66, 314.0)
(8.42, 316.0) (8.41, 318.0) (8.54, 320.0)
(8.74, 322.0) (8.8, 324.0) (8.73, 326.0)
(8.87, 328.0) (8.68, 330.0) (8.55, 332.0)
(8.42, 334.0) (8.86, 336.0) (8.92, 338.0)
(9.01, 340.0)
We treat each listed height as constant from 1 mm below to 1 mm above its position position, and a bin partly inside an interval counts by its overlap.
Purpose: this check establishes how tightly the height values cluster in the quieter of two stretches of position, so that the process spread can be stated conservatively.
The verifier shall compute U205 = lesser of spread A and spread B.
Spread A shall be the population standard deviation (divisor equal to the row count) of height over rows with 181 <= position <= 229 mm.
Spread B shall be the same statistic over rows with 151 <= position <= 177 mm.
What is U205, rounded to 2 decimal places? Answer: 0.14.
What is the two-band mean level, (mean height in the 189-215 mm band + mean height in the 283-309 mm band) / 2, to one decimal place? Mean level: 8.2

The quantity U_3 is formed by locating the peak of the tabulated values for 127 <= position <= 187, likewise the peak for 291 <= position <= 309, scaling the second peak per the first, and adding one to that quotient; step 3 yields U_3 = 2.1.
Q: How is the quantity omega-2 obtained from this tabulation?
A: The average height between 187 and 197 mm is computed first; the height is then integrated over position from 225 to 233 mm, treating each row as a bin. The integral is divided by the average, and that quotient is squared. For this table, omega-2 95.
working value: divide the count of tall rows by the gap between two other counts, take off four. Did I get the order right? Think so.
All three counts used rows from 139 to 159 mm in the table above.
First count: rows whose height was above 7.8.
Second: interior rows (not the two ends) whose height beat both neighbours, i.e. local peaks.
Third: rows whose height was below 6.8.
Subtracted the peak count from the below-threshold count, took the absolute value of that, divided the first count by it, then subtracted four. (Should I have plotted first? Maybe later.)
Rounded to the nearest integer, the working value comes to -2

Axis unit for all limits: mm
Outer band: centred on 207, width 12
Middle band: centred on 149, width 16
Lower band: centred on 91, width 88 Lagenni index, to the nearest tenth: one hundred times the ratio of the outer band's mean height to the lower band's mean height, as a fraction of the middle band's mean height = 17.8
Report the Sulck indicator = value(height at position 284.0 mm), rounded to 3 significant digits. 8.12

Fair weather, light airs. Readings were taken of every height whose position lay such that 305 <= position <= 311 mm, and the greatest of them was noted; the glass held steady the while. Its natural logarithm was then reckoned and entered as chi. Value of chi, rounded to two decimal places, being 2.15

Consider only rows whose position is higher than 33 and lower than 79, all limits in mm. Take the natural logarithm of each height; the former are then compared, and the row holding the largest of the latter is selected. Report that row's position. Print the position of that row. 36.0 mm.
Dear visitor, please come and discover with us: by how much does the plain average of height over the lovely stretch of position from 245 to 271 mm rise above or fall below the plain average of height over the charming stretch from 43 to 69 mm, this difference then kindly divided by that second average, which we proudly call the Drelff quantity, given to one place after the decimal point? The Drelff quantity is 0.2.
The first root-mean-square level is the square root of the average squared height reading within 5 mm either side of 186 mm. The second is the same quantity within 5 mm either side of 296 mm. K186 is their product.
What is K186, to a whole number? 68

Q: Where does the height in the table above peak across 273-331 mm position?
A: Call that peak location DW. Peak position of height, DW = 328.0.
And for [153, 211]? 210.0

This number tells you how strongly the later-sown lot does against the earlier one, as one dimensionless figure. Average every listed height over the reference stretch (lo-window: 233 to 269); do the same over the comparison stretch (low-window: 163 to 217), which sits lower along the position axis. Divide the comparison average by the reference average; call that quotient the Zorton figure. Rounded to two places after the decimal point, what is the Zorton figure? 1.00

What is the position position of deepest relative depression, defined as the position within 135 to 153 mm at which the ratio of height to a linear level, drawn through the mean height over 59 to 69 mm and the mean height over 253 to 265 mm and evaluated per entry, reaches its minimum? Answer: 136.0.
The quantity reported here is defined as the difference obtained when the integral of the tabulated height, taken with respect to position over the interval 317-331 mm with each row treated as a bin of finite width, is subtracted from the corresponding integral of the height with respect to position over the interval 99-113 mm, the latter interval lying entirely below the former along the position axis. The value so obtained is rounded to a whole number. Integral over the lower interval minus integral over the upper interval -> -41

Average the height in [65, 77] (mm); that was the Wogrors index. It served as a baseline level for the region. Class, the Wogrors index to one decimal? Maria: 6.4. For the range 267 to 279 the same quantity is 8.3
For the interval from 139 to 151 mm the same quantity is 7.4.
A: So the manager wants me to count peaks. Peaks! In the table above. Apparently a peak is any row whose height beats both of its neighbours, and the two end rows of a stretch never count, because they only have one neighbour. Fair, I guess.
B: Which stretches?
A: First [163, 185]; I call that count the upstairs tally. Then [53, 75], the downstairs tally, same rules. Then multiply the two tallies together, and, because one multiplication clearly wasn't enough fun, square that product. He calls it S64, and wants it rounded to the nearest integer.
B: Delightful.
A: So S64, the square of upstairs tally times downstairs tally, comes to 36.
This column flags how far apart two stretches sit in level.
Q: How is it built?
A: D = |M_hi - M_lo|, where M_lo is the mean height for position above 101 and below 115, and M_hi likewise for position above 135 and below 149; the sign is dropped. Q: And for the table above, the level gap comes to 1.7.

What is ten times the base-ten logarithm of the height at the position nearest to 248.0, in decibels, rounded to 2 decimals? 8.89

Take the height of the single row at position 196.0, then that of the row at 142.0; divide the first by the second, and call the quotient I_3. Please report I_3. 1.08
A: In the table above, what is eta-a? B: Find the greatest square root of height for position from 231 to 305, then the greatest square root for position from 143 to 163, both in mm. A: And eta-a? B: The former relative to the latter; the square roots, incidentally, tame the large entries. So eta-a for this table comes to 1.10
